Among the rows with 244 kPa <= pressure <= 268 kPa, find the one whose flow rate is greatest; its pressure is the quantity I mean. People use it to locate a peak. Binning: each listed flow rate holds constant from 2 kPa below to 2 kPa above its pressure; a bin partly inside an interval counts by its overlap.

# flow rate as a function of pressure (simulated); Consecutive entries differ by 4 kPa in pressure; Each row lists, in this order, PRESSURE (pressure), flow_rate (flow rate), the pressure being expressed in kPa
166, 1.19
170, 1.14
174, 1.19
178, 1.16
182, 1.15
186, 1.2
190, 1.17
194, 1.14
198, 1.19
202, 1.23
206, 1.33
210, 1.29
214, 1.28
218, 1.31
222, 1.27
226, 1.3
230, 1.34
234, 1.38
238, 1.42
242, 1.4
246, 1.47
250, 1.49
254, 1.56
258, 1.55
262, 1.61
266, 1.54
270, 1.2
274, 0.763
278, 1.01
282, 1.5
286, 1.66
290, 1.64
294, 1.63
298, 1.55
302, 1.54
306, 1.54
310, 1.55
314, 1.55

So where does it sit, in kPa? 262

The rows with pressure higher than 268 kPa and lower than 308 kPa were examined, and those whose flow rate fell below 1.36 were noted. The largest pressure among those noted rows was 278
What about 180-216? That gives 214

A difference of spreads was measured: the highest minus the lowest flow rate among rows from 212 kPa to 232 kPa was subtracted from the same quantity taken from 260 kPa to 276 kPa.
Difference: 0.78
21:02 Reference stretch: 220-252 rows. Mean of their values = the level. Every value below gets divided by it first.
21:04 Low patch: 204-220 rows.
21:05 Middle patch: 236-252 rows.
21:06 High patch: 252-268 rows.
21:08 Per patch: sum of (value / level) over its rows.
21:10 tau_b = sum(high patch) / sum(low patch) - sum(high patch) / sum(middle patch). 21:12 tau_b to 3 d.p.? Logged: 0.118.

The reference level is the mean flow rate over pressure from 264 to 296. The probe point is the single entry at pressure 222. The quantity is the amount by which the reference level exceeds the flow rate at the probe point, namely 0.10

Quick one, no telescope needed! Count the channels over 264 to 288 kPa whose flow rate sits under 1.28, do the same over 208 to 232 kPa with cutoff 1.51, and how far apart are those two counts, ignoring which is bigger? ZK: 3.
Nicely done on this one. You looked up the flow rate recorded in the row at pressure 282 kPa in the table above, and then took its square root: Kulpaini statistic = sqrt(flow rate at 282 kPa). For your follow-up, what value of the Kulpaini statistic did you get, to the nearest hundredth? 1.22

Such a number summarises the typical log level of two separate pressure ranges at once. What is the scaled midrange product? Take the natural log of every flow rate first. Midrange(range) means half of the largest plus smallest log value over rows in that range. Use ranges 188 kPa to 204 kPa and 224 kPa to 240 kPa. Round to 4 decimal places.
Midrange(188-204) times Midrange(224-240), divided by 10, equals 0.0052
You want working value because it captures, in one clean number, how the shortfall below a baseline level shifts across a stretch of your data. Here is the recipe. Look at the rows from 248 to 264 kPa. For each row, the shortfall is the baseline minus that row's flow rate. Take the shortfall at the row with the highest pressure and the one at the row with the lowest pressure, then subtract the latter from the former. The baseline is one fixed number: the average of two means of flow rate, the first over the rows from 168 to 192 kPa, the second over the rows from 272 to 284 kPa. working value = -0.12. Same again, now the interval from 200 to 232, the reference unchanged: -0.11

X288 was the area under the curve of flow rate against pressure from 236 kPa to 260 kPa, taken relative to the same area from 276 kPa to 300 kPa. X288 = 0.99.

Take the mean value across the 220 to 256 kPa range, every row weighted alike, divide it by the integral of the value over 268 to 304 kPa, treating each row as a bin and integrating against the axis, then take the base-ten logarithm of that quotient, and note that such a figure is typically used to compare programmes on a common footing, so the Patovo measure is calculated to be -1.55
